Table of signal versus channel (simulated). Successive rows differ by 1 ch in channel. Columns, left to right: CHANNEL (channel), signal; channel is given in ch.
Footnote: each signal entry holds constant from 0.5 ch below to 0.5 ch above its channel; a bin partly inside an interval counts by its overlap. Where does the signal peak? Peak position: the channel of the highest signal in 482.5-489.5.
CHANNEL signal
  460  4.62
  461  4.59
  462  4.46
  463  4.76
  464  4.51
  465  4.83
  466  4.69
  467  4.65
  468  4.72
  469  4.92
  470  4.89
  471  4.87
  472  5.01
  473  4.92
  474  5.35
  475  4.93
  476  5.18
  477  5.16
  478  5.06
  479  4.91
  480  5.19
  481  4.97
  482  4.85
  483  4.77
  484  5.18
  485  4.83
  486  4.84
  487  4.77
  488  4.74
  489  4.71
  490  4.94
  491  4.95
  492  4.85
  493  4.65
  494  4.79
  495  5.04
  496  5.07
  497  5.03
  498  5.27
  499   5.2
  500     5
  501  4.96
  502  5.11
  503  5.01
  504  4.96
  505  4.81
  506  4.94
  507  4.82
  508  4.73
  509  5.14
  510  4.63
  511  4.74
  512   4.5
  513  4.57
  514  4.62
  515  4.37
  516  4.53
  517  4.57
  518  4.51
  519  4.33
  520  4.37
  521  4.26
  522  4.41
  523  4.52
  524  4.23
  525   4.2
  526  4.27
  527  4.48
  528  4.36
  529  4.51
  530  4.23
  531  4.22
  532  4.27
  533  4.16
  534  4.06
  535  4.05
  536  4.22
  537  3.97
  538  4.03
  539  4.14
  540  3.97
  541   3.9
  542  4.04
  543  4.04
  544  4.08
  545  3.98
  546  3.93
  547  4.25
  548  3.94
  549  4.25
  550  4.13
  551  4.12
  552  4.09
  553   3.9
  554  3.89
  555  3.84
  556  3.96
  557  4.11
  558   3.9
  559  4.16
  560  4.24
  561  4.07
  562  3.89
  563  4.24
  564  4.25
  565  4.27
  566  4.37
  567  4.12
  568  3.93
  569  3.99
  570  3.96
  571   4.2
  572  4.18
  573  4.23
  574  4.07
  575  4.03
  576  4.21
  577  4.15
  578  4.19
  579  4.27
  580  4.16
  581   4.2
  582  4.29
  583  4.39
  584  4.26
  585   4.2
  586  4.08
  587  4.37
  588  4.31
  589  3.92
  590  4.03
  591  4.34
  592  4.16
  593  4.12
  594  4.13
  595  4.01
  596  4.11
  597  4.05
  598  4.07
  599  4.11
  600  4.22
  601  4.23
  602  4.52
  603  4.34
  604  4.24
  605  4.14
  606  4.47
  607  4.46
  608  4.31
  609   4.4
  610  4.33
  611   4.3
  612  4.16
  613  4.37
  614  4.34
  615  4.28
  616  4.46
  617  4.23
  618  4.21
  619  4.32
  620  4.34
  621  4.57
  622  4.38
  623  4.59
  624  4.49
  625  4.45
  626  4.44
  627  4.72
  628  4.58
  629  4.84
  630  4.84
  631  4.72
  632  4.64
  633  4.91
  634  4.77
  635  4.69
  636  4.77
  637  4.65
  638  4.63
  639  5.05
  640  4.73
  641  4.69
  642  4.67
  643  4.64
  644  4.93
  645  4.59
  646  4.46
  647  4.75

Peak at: 484 ch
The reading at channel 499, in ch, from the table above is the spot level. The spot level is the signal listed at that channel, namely 5.2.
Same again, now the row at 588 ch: 4.31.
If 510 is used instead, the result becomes 4.63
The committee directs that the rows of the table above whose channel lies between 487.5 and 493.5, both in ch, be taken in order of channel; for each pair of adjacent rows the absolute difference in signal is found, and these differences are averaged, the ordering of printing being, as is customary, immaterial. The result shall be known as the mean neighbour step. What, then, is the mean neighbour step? 0.11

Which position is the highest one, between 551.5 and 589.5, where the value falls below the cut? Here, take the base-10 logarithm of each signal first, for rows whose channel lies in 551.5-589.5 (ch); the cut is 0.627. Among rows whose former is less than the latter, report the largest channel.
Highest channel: 589 ch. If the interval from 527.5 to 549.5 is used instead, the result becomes 548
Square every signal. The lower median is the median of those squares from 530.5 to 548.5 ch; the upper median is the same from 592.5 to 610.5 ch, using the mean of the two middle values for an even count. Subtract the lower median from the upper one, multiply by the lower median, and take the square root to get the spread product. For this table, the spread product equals 4.9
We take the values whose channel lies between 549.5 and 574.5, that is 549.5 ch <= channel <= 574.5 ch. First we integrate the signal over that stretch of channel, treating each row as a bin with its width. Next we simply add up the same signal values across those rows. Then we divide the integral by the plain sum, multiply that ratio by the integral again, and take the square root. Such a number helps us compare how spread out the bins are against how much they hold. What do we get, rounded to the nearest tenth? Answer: 10.1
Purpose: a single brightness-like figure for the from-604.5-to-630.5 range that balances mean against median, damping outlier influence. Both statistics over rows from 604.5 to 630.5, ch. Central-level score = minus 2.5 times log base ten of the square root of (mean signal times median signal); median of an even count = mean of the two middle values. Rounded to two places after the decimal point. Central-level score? -1.61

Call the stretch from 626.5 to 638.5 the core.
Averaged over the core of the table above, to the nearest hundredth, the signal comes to 4.73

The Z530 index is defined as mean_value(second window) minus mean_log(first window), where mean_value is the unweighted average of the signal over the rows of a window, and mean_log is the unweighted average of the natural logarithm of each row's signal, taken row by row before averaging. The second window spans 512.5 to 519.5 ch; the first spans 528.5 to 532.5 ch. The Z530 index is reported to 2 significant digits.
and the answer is 3.0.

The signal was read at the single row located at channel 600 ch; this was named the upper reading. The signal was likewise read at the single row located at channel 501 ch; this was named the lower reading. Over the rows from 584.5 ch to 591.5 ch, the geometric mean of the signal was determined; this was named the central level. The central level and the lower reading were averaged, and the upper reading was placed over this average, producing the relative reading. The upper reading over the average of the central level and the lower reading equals 0.92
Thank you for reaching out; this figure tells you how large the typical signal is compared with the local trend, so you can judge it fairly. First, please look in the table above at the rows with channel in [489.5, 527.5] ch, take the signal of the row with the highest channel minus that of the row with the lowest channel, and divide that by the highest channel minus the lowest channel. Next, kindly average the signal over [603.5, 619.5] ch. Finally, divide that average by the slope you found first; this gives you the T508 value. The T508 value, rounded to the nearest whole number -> -347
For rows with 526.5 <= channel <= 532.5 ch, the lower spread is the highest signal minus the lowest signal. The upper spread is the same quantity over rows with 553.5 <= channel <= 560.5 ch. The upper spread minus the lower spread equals 0.11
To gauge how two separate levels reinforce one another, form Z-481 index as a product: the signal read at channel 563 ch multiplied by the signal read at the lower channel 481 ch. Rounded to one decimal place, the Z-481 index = 21.1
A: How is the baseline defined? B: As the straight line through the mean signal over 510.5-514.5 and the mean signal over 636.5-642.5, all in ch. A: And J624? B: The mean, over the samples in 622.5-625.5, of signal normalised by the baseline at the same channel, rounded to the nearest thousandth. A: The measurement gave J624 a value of 0.955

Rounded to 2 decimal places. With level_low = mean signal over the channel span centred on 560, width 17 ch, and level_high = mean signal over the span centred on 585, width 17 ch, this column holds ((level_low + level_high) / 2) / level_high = 0.98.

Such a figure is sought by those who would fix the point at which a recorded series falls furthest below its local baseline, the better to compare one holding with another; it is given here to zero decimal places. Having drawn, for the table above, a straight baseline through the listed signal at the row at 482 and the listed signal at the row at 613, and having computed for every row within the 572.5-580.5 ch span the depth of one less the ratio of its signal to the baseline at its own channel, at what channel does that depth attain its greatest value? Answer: 575 ch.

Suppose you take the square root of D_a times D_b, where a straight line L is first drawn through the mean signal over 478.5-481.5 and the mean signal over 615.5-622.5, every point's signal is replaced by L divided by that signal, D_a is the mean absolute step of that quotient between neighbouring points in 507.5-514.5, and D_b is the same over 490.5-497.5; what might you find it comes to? 0.036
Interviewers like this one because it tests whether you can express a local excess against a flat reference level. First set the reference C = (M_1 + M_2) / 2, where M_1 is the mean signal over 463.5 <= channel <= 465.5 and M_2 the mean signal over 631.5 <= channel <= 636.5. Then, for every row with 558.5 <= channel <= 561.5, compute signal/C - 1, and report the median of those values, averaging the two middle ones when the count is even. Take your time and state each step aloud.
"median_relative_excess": -0.12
